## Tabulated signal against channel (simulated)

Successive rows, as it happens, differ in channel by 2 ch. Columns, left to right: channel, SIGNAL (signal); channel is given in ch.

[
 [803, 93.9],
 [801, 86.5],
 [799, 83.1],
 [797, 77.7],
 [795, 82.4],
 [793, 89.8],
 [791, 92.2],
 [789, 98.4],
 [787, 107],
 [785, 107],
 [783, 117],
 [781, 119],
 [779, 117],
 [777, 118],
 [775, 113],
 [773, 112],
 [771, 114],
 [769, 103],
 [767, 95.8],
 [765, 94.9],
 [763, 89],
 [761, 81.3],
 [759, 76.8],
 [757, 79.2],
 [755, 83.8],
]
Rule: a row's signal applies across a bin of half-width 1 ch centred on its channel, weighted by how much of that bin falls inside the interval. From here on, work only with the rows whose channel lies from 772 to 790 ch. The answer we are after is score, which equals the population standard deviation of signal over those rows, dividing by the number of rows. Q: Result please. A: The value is 6.4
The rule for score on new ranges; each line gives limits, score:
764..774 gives 7.9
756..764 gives 4.6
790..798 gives 5.8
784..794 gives 7.2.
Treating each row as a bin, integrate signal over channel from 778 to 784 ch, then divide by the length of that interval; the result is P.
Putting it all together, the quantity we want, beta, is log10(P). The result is 2.07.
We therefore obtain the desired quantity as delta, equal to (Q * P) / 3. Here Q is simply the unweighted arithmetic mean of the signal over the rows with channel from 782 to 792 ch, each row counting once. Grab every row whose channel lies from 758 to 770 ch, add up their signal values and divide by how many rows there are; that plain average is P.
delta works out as 3134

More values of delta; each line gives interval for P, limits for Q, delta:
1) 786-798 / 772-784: 3528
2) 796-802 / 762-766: 2527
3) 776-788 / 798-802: 3227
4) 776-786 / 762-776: 3973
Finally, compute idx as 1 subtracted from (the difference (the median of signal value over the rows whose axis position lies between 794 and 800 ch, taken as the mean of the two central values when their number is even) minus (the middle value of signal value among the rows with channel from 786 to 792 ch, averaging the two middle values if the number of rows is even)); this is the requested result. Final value -17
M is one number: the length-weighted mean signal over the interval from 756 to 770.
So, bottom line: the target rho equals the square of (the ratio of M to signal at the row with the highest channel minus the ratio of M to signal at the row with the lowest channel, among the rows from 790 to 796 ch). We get 0.013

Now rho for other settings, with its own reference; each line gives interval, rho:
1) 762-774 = 0.042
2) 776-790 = 0.022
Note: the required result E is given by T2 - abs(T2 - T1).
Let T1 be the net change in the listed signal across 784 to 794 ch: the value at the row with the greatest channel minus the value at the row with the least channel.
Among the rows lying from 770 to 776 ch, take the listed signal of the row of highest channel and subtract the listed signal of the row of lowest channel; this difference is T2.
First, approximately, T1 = -17.2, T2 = -1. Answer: -17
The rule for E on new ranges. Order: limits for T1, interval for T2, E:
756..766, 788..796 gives -48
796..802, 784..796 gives -58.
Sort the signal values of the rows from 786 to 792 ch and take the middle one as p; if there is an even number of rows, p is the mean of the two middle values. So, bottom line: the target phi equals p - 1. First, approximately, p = 98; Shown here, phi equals 97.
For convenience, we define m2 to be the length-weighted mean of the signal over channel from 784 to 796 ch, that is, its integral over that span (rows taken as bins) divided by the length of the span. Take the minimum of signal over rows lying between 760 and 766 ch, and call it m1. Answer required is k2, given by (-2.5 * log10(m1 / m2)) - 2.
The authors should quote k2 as -1.8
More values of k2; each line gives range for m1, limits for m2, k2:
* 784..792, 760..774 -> -1.9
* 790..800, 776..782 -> -1.5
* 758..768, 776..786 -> -1.6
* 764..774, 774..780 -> -1.8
